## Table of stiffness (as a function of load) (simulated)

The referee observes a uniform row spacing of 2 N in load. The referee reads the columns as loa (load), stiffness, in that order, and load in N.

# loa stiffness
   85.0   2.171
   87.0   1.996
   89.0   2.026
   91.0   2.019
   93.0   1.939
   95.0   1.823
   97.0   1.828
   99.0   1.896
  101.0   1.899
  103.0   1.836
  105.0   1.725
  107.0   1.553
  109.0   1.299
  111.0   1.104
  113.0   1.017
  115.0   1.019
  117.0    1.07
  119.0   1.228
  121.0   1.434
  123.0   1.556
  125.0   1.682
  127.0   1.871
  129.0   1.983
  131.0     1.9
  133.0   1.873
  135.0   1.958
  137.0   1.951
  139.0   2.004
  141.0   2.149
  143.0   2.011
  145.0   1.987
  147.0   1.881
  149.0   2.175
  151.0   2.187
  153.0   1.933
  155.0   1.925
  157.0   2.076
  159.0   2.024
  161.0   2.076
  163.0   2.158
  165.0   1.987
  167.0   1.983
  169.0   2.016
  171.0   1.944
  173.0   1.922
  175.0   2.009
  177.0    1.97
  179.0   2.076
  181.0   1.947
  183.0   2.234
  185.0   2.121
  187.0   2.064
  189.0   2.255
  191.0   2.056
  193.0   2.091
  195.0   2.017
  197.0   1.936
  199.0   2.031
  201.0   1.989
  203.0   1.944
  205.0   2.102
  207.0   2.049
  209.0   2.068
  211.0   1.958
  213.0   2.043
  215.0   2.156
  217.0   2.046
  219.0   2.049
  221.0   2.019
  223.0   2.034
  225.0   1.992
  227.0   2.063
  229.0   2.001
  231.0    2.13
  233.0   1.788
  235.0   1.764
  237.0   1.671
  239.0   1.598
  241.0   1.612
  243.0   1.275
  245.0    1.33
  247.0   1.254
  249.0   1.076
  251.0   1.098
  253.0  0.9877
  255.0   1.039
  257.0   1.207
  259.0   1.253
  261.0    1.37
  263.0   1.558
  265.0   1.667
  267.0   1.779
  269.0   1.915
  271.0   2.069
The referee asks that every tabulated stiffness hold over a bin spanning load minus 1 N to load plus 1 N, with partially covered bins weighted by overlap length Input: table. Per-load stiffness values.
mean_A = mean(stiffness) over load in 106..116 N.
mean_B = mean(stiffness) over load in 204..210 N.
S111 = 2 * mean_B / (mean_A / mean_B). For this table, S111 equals 7.2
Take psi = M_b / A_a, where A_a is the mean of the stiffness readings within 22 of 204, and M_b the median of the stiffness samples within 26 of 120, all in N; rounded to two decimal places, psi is 0.89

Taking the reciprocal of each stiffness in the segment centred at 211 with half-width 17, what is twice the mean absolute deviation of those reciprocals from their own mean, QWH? 0.020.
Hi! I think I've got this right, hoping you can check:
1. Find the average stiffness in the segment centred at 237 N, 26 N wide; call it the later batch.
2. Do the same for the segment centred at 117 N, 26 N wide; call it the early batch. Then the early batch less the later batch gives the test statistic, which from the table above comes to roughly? -0.23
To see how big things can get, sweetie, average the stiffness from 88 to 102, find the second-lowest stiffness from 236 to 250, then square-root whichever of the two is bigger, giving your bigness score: 1.39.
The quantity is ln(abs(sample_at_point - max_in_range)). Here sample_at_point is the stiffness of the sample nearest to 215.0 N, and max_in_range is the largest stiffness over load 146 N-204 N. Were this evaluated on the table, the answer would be -2.3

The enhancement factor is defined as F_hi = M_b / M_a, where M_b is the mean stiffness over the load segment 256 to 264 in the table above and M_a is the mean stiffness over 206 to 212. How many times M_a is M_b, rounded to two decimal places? 0.67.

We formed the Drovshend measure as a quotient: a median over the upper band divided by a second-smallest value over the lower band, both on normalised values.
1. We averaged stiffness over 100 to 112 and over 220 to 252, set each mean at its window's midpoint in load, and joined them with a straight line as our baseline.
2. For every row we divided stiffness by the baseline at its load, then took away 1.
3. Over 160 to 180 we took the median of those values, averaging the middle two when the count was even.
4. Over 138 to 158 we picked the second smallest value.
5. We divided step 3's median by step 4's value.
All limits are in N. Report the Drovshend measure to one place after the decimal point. 1.2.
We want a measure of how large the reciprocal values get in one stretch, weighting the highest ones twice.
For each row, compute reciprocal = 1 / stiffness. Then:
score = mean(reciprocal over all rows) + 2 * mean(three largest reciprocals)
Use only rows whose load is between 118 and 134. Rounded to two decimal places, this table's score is 2.04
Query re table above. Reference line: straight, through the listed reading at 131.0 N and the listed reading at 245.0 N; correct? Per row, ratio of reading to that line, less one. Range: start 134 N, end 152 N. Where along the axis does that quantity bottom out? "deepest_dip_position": 147.0 N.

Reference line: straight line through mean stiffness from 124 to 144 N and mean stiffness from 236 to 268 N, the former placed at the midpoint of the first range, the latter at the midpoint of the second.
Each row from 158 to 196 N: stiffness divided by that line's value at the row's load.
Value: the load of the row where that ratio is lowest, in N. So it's 173.0 N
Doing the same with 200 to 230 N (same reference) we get 203.0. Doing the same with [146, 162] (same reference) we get 147.0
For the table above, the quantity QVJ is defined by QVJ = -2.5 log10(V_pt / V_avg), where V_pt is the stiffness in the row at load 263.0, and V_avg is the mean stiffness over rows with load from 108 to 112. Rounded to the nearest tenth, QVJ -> -0.3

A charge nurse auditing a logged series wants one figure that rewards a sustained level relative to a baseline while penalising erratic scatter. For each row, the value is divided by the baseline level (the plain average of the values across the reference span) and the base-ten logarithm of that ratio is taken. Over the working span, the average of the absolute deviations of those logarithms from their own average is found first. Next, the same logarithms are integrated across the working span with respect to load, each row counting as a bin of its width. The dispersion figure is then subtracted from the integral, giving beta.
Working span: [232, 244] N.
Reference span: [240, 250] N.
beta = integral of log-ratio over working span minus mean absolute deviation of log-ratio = 1.0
